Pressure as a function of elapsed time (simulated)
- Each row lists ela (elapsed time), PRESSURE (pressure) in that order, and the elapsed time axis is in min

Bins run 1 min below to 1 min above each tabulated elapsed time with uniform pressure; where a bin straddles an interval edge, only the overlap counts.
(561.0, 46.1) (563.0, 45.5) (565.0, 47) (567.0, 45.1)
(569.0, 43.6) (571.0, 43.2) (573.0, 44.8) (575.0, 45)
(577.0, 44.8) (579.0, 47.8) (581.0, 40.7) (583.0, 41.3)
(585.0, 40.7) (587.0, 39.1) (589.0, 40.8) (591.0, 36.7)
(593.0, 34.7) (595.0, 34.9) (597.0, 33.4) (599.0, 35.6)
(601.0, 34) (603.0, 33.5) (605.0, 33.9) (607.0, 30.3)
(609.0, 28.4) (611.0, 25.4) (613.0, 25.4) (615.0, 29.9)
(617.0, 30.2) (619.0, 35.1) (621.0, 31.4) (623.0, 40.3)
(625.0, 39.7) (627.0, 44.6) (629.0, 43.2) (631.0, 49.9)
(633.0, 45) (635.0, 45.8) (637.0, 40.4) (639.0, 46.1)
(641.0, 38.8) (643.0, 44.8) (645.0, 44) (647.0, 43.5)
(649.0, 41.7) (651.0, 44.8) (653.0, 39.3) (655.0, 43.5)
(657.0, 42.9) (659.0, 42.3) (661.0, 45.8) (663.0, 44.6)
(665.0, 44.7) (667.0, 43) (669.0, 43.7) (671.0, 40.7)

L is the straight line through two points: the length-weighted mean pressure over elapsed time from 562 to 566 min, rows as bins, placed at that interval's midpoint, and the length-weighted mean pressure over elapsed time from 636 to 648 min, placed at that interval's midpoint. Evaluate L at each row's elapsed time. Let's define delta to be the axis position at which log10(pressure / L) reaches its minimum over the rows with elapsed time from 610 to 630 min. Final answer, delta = 611.0 min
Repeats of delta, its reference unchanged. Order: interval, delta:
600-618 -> 611.0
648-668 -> 653.0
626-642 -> 641.0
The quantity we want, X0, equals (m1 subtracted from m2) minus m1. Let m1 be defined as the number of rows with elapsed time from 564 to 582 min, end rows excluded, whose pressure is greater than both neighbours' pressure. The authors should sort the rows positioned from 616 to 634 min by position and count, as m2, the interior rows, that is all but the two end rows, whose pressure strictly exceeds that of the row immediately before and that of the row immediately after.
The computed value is 0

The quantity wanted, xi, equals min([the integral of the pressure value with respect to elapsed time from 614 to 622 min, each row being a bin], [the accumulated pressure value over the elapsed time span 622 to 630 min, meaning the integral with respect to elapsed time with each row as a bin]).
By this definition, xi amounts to 253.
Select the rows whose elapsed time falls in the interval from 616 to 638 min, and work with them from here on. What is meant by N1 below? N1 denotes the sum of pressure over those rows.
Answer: 446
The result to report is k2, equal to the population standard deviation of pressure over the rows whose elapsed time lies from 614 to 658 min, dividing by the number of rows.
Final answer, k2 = 5.2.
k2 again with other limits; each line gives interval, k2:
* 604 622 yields 3.1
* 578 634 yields 6.3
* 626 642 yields 3.2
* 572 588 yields 2.8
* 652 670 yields 1.7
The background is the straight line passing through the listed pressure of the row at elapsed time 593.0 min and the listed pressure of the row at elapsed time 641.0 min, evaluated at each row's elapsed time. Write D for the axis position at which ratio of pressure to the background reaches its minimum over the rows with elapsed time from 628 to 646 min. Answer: 641.0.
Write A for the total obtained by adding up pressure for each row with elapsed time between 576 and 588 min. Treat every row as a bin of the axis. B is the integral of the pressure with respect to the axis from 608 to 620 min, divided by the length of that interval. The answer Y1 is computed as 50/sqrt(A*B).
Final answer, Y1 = 0.581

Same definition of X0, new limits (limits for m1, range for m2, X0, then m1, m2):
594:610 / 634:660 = 0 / 2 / 4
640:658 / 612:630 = -3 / 3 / 3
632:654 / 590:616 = -5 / 4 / 3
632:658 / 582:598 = -8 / 5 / 2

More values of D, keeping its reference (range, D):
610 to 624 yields 613.0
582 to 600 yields 597.0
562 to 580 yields 571.0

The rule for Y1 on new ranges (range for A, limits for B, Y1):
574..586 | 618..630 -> 0.496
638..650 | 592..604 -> 0.530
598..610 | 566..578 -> 0.536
